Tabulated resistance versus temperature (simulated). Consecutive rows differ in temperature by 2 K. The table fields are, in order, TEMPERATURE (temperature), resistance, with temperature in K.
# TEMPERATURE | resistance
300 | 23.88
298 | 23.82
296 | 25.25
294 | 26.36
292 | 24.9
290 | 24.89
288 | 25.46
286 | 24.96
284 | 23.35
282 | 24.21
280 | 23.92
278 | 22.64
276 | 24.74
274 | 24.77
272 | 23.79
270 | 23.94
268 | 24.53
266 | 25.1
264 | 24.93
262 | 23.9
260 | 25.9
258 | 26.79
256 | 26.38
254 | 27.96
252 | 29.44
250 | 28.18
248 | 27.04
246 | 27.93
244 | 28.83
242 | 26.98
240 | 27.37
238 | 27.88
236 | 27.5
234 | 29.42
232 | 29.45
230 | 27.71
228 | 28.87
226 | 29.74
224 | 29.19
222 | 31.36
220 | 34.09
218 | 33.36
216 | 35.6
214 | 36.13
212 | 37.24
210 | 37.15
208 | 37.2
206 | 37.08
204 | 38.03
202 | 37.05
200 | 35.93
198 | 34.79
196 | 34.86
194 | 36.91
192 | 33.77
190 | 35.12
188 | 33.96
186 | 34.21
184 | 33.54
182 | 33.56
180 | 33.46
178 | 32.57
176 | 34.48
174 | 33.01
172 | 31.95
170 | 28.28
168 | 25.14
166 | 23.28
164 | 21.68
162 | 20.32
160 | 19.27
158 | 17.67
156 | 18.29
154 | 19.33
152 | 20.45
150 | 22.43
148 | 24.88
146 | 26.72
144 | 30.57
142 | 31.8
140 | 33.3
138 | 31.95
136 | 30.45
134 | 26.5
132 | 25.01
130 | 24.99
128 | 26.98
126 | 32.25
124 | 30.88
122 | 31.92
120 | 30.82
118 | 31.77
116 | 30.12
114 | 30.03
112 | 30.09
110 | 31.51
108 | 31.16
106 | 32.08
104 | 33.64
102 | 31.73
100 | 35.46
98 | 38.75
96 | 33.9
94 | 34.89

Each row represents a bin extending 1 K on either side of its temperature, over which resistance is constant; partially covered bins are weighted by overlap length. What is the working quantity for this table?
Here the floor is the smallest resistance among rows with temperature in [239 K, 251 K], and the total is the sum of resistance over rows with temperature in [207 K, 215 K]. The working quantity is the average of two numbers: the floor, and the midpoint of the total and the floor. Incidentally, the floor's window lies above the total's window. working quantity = 57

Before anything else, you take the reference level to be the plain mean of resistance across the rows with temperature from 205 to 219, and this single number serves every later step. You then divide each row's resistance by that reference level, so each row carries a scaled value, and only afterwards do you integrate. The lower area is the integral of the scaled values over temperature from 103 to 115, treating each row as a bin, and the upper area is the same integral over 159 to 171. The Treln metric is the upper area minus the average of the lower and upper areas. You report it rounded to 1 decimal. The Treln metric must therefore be -1.4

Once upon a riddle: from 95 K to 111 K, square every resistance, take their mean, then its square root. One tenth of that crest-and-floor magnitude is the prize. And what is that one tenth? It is 3.4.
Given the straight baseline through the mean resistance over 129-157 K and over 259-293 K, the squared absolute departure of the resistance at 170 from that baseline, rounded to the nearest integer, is 6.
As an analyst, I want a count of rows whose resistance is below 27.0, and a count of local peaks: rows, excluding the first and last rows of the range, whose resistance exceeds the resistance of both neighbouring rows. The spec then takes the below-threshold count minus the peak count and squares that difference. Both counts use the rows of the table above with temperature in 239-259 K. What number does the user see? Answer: 1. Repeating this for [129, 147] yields 9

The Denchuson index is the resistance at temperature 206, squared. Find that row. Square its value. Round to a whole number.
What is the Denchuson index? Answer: 1375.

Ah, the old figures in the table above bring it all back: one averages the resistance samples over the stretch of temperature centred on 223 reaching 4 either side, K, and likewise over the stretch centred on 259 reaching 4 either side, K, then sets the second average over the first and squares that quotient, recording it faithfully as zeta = 0.69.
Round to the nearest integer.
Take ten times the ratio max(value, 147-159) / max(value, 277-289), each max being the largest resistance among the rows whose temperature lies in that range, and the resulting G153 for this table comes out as 10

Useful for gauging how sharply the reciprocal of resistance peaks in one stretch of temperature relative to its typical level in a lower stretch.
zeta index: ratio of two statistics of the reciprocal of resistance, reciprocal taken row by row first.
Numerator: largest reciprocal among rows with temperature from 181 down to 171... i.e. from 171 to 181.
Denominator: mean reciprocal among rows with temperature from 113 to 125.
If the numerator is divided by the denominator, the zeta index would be 0.97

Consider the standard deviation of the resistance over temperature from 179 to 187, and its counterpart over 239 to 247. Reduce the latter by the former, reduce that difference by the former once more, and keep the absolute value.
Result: 0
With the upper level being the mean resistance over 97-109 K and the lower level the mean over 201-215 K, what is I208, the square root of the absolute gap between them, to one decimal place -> 1.8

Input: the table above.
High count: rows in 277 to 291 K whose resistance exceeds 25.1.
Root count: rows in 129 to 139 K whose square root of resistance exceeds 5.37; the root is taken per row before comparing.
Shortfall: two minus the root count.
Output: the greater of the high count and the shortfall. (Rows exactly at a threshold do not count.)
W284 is 1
